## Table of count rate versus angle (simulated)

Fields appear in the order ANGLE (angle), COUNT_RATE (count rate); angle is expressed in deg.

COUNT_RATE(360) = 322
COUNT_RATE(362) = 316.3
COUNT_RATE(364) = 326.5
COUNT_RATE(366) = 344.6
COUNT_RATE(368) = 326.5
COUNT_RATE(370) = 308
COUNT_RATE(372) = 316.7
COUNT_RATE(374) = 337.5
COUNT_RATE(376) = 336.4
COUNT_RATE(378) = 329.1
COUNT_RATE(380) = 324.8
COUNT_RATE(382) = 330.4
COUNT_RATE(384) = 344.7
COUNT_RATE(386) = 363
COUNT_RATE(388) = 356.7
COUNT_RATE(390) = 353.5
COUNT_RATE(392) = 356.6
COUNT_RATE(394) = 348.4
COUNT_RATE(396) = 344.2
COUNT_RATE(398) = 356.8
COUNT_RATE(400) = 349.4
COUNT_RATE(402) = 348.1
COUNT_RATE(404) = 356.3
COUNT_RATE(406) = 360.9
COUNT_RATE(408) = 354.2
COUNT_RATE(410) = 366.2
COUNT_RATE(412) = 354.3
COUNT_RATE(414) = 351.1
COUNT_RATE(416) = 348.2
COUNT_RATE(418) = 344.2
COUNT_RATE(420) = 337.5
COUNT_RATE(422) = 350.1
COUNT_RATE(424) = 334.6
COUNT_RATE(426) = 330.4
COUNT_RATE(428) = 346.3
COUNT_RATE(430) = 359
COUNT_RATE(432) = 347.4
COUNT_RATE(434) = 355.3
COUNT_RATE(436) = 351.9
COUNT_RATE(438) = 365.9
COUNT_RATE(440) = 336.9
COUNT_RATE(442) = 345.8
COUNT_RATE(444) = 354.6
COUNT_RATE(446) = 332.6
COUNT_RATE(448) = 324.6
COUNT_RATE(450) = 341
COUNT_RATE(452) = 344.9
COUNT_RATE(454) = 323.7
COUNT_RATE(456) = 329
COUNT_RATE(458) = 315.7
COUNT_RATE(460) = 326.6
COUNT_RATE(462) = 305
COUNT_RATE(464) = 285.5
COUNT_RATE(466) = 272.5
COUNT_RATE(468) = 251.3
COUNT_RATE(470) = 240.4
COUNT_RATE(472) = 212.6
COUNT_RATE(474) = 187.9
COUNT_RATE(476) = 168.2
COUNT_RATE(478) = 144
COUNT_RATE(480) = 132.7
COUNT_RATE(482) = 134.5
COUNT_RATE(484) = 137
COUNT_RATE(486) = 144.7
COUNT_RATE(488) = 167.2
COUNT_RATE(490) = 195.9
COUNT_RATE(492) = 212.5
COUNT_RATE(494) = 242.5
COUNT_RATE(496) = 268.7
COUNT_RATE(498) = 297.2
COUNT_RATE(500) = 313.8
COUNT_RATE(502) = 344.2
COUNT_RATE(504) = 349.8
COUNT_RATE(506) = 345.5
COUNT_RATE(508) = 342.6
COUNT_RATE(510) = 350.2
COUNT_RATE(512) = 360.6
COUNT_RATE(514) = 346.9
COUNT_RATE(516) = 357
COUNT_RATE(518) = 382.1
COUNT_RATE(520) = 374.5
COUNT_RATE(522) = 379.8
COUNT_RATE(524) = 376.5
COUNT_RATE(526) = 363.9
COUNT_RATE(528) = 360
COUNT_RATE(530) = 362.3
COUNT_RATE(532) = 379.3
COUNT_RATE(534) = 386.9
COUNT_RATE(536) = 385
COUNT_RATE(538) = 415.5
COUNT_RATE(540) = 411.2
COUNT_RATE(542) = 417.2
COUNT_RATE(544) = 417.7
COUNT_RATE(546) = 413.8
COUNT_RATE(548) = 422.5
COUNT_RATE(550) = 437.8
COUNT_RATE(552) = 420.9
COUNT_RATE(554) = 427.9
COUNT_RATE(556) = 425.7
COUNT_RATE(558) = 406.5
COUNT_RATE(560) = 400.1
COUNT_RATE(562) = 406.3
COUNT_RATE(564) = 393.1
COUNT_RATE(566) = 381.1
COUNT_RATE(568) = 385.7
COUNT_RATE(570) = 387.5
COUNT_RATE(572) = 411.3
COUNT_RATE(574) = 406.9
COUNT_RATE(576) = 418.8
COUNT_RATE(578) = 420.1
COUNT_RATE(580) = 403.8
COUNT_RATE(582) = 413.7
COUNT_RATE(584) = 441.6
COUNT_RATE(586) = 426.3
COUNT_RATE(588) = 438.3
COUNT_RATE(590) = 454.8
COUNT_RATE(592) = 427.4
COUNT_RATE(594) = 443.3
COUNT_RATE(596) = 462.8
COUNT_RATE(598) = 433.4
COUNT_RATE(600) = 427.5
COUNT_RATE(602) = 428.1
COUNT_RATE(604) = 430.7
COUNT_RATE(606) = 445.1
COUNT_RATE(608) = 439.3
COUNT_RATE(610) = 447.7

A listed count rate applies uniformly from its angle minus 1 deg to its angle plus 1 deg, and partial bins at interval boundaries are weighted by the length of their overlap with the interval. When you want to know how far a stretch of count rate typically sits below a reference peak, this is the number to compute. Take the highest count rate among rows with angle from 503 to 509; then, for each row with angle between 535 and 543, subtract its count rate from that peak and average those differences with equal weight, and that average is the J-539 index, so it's -57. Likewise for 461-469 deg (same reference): 71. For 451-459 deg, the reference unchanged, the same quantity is 21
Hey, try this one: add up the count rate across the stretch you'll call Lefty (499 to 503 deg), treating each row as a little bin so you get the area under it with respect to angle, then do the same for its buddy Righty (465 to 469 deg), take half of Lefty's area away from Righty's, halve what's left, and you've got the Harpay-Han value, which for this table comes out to 195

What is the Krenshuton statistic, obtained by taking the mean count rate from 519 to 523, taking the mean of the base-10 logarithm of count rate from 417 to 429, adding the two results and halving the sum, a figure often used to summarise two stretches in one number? 190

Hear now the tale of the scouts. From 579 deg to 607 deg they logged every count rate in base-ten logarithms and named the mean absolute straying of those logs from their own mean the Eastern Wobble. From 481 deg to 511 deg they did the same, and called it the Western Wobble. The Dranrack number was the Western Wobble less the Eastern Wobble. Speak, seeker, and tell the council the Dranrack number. 0.13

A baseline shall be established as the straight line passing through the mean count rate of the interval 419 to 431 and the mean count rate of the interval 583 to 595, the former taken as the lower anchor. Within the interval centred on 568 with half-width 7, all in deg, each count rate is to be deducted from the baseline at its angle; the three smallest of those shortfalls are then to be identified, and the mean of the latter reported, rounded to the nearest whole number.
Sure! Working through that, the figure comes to 19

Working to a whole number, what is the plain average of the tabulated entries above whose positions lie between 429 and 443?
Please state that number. 352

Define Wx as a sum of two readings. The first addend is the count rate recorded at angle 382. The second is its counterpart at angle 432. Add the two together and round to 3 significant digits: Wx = 678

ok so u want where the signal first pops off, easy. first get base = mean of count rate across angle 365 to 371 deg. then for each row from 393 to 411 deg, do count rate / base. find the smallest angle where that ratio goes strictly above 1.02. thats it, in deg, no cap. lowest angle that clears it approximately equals 394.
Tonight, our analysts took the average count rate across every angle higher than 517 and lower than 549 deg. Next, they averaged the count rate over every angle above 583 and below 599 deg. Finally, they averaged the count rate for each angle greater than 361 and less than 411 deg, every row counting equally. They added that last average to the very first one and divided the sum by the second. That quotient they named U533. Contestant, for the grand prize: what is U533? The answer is 1.66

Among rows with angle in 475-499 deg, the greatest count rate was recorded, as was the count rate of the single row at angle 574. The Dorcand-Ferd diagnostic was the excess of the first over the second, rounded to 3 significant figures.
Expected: -110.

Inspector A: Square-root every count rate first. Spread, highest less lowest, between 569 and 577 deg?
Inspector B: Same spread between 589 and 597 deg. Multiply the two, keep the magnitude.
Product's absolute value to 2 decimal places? 0.65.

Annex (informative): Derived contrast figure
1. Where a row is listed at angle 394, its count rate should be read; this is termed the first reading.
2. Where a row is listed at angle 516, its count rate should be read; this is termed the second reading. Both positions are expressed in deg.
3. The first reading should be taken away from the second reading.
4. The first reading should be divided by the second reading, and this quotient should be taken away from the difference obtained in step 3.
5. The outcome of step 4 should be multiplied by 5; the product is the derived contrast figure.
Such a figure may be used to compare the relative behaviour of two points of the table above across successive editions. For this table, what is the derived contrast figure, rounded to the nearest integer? 38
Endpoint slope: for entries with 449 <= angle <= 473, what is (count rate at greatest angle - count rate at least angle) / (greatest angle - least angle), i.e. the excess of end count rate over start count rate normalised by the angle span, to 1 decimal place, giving -5.8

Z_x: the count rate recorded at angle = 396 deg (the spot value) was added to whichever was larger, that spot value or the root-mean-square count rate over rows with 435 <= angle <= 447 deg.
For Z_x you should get 692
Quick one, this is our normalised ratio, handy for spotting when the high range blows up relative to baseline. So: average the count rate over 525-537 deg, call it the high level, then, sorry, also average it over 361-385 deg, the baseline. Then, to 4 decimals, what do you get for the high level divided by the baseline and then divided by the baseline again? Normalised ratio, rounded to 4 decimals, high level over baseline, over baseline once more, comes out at 0.0035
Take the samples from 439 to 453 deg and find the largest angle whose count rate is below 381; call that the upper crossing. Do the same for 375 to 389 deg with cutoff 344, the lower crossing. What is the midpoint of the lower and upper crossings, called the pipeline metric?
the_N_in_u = 417 deg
